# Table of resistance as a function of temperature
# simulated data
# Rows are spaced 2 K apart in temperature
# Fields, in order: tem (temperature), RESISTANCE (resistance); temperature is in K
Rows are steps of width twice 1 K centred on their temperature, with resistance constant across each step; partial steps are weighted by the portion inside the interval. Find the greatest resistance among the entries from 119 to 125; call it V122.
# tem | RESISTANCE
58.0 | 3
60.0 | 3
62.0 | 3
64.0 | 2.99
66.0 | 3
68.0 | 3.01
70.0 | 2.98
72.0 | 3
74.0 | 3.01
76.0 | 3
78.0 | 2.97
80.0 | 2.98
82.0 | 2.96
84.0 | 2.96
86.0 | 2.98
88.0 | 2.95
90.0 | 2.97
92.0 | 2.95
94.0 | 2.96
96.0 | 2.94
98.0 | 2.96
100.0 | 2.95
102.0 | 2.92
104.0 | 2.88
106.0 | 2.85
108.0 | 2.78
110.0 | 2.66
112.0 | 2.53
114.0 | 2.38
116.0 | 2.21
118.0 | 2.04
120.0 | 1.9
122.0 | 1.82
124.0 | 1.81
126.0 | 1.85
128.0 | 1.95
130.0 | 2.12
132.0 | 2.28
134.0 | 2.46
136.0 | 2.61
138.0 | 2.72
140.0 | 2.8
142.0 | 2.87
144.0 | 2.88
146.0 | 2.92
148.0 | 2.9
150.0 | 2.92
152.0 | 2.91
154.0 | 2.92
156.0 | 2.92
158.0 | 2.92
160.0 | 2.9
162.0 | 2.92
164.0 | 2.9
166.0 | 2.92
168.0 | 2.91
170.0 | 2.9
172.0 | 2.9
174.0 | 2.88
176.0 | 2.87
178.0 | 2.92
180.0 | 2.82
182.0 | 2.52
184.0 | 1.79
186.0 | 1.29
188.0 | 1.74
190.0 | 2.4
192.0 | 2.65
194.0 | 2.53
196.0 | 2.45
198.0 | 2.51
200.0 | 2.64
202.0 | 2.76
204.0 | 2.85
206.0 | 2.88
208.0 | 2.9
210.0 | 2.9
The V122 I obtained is 1.9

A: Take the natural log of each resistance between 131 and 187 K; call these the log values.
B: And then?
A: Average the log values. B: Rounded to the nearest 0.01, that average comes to 0.99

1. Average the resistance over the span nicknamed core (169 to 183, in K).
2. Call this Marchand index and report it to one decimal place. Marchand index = 2.8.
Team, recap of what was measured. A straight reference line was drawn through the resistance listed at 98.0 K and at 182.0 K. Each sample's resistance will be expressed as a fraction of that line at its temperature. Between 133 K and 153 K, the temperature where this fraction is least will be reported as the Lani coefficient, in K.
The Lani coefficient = 134.0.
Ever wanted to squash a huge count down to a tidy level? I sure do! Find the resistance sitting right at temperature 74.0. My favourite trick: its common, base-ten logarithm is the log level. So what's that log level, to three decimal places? 0.479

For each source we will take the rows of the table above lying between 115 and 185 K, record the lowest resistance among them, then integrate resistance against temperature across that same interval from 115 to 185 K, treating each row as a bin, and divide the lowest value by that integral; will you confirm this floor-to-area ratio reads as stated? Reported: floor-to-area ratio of 0.01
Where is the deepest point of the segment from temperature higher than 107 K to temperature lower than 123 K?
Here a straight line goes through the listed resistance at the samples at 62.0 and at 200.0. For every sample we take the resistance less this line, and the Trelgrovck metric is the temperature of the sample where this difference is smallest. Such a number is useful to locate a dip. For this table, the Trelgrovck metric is 122.0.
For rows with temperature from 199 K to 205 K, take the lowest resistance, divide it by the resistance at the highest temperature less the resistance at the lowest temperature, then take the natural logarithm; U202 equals 2.5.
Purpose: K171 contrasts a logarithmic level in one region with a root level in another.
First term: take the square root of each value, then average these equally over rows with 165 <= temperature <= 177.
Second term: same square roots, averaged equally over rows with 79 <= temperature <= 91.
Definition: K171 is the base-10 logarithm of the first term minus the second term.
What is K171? -1.49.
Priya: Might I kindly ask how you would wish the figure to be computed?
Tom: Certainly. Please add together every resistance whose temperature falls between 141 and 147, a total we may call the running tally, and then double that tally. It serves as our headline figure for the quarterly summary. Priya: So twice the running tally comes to 17.3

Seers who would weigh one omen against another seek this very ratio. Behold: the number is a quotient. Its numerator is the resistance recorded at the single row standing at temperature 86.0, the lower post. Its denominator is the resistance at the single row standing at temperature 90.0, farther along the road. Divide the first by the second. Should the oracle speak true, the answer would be 1.00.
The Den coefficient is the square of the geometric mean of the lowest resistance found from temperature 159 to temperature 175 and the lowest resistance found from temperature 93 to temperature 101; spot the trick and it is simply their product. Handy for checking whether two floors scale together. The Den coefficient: 8.5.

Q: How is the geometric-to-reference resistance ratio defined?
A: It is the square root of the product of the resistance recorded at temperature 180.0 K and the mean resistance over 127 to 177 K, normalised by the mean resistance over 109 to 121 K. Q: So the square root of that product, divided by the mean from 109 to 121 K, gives 1.2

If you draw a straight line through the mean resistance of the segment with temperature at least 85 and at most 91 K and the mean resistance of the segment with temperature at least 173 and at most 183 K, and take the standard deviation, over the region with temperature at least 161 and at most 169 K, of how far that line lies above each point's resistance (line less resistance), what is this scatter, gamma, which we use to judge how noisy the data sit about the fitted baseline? 0.01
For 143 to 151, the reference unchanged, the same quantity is 0.02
